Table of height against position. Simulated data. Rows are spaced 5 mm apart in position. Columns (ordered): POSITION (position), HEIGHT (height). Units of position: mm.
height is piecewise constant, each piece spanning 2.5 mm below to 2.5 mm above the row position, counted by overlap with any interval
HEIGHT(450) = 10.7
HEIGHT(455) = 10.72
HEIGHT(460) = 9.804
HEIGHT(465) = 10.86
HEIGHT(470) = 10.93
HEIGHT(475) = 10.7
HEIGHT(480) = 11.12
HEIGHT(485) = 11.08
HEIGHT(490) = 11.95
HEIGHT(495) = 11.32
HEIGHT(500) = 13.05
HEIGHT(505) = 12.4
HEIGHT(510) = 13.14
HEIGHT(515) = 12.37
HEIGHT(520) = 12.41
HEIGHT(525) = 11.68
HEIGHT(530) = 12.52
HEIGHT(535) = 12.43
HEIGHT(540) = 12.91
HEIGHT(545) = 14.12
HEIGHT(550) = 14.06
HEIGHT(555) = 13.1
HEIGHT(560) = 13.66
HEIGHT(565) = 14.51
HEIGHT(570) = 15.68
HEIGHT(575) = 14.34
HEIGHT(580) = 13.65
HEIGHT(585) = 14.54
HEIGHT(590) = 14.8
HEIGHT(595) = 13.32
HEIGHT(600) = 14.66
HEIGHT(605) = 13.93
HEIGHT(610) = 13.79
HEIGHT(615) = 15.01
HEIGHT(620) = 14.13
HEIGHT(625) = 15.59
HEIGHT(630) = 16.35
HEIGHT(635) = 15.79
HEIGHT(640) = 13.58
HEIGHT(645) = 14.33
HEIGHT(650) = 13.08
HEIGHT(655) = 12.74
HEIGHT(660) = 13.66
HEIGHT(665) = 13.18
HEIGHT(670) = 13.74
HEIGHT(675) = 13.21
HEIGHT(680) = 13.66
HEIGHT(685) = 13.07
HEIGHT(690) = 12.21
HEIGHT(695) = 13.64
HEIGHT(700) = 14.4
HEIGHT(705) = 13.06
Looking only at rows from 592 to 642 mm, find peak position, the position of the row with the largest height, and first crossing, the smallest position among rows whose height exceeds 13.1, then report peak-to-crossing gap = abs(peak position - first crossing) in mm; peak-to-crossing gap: 35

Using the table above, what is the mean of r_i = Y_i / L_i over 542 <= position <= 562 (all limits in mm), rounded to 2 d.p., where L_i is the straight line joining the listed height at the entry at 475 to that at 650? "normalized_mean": 1.17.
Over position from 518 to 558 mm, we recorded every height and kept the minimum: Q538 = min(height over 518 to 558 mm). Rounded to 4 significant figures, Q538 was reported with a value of 11.68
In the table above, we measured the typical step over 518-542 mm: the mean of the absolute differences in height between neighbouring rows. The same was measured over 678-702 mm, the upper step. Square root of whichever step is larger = 0.95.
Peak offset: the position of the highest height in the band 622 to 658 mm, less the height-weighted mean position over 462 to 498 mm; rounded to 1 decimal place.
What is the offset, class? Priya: 149.8 mm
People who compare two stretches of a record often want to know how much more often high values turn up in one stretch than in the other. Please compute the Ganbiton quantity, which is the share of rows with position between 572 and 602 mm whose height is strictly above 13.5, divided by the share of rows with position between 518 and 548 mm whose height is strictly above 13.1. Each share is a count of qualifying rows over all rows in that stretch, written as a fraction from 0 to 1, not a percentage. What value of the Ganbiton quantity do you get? 5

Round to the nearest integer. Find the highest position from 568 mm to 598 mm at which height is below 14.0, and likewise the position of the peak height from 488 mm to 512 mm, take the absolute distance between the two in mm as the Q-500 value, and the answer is 85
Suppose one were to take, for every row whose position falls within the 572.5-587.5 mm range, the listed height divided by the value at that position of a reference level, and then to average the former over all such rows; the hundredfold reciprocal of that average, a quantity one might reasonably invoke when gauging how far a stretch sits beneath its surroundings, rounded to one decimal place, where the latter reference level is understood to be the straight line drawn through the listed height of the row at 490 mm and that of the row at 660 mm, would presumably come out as 90.7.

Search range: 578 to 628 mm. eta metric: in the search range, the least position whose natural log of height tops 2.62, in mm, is 585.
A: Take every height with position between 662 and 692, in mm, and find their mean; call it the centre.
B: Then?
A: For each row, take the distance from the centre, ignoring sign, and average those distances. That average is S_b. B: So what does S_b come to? 0.36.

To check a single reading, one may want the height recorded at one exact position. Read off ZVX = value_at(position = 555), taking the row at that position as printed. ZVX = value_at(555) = 13.1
